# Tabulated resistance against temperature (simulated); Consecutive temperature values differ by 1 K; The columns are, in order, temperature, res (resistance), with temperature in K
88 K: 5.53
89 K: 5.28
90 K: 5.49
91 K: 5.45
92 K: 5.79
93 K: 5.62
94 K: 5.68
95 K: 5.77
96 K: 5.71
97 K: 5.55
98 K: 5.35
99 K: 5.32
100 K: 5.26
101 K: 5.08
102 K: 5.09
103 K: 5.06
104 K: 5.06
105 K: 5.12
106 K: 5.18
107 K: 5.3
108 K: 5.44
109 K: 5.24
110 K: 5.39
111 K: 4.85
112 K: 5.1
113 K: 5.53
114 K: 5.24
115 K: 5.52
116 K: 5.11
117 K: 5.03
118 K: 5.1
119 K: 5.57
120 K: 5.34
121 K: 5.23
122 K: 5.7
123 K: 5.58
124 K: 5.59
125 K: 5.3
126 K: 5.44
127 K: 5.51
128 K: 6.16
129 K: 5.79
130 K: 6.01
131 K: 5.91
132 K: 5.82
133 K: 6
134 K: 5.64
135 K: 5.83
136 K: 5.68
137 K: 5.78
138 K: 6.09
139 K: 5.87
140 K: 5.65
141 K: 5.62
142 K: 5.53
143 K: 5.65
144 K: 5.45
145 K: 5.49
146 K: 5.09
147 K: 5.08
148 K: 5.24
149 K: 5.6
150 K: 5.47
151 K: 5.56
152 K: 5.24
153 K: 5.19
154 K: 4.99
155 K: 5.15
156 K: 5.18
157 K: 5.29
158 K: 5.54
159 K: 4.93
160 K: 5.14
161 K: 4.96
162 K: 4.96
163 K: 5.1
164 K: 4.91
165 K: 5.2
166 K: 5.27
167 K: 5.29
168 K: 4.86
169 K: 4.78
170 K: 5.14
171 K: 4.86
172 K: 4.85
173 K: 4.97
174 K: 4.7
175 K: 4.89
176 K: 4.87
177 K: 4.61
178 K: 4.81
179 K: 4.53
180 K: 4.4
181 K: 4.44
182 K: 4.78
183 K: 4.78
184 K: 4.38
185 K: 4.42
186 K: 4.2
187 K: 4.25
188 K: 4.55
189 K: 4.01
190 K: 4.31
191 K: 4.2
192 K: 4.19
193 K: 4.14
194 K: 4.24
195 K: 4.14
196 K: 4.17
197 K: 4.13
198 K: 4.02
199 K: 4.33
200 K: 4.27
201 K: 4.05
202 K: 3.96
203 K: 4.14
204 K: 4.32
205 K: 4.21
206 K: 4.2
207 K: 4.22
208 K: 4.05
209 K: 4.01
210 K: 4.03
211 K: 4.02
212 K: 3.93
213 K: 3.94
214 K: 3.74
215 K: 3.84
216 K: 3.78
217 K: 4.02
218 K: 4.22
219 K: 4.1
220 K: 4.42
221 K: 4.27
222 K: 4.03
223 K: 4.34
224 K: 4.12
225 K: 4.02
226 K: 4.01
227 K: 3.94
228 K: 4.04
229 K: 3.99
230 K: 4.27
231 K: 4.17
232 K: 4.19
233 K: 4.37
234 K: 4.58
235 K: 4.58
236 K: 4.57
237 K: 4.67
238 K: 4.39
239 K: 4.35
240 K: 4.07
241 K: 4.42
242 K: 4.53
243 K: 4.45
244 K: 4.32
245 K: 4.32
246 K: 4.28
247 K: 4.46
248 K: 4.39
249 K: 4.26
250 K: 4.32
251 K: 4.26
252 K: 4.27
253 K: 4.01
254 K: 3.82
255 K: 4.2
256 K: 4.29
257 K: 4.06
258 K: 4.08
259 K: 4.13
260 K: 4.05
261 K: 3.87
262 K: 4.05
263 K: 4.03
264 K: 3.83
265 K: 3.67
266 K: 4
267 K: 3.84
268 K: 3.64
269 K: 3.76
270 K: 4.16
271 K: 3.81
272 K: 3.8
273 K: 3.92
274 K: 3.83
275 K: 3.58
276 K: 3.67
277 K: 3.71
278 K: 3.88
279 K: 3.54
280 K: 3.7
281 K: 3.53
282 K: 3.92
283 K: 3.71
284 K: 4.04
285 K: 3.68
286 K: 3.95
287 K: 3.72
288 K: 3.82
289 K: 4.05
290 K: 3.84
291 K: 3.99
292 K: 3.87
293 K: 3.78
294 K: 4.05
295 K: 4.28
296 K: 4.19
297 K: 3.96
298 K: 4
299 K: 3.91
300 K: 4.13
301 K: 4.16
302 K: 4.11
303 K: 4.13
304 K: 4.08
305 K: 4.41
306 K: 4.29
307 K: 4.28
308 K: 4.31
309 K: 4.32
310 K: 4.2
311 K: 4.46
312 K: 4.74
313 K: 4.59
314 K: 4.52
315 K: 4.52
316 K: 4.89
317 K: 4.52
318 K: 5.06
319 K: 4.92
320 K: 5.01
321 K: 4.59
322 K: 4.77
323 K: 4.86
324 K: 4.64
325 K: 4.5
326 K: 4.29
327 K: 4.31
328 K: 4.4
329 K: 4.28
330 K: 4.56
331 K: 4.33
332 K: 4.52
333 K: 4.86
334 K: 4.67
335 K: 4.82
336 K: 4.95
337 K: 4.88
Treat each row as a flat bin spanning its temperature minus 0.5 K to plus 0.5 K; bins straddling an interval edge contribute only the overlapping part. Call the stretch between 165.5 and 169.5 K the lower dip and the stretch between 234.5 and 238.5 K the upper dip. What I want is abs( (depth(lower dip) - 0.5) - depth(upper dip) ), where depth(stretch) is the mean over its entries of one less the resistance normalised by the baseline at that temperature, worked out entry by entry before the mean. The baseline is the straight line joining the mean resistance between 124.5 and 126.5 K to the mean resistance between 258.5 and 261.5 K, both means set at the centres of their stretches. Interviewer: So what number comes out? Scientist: 0.45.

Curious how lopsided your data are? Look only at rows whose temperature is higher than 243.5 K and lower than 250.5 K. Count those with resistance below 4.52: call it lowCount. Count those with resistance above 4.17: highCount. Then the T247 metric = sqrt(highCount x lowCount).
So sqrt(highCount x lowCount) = 7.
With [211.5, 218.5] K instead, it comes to 3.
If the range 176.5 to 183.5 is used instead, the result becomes 4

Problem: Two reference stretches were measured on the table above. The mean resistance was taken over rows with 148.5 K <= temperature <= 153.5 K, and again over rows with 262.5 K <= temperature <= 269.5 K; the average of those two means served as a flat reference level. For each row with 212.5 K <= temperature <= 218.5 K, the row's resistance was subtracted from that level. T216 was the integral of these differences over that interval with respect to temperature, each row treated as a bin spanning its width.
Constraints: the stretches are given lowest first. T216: 4.2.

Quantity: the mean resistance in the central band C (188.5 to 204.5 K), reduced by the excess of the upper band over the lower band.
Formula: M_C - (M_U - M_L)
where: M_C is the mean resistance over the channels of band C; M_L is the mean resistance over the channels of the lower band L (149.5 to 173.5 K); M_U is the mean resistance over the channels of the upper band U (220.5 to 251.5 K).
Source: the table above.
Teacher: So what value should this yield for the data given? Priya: 5.0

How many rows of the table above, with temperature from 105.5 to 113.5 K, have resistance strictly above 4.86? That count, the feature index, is 7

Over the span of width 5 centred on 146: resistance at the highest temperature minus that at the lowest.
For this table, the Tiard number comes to -0.21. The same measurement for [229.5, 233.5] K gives 0.10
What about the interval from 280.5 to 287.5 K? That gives 0.19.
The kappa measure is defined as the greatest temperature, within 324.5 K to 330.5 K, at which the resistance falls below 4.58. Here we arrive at 330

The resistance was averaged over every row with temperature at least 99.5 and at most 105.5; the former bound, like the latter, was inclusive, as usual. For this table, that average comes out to 5.1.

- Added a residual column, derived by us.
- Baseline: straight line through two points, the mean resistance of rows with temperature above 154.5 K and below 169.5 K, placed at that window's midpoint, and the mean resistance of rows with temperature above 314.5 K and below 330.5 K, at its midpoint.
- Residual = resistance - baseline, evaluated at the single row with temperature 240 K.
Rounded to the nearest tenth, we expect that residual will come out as -0.8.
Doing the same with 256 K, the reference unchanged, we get -0.5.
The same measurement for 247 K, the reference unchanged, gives -0.4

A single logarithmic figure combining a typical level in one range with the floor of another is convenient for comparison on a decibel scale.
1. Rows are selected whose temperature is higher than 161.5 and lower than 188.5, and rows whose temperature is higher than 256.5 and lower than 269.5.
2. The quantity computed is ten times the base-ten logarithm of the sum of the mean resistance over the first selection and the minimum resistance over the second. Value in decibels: 9.2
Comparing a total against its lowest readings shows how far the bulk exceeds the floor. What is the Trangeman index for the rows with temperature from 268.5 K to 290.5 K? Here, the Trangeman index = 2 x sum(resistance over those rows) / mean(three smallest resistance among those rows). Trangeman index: 47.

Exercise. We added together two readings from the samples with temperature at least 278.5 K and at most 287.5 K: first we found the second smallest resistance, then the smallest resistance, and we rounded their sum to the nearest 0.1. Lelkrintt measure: 7.1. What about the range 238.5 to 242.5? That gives 8.4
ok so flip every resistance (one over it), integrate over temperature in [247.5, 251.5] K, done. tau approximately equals 0.93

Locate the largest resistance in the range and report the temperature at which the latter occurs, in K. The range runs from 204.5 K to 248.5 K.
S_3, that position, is 237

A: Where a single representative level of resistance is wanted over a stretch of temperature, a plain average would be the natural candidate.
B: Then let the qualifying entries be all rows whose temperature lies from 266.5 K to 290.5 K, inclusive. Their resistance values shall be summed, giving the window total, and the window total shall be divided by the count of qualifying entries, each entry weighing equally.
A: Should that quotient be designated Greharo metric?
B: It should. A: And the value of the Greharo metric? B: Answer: 3.8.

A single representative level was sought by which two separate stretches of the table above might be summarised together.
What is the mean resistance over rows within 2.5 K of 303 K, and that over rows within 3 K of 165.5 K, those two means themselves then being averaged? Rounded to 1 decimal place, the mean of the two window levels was 4.6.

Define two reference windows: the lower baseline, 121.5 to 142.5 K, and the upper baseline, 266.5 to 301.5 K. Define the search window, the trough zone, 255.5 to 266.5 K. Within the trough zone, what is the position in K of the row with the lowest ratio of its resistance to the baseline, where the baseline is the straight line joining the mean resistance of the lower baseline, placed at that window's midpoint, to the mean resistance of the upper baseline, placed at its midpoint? 265 K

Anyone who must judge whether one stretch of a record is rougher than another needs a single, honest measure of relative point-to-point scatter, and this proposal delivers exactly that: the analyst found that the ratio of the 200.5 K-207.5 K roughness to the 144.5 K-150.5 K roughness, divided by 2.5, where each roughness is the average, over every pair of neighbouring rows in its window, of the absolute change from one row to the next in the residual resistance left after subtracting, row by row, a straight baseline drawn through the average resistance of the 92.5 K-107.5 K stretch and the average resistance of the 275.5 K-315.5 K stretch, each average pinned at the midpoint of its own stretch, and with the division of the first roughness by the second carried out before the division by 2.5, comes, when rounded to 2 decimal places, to 0.19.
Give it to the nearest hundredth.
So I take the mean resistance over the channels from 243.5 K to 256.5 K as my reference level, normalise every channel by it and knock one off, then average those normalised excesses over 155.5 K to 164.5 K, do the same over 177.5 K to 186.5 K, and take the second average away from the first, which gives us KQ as 0.14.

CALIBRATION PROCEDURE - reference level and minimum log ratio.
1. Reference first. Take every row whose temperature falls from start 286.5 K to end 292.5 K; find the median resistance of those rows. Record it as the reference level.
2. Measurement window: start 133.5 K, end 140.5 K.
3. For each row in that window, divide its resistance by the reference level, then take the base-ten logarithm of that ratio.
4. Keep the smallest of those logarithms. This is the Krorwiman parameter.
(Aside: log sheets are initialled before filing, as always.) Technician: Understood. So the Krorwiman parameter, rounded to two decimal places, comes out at 0.17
